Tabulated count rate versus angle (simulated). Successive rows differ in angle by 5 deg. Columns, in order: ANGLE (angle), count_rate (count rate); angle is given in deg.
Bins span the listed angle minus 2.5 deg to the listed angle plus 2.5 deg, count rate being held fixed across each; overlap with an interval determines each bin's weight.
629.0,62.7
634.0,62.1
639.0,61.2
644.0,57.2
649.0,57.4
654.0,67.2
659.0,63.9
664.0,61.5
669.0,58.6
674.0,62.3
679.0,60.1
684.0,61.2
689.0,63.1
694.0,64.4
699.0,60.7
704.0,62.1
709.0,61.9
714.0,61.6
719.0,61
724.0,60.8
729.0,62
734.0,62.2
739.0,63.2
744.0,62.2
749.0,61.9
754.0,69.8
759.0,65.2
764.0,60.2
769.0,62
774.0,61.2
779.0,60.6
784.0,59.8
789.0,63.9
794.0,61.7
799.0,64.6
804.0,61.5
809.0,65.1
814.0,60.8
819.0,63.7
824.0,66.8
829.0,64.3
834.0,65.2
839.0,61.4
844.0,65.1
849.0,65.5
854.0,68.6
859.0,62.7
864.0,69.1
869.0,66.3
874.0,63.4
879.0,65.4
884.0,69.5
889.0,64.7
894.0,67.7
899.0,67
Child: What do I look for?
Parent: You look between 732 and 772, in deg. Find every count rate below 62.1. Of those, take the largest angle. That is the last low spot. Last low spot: 769.0 deg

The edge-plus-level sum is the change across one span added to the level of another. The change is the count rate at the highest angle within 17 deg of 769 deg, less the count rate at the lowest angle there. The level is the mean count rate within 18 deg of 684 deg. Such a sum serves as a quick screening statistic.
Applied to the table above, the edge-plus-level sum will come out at 51.5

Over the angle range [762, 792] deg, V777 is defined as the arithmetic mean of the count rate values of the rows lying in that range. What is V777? 61.3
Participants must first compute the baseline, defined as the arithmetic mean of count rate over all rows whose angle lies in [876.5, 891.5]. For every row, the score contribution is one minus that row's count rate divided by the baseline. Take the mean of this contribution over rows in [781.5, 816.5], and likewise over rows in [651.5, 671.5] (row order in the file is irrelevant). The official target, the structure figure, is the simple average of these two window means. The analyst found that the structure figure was 0.058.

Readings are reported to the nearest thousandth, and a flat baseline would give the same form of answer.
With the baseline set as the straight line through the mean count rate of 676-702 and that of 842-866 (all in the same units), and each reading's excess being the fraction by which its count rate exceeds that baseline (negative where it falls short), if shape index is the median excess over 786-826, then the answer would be -0.017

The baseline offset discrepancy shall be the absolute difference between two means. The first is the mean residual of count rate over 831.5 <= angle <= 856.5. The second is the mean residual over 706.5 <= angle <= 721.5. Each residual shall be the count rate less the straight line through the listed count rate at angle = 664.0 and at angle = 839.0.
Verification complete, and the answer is 3.7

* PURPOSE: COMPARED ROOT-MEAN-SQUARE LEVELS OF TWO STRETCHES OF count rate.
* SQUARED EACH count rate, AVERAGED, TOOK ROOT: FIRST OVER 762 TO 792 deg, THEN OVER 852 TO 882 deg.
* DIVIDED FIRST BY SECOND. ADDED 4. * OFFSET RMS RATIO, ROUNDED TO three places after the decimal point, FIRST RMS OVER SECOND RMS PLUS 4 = 4.929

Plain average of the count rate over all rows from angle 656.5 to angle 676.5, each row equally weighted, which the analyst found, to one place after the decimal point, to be 61.6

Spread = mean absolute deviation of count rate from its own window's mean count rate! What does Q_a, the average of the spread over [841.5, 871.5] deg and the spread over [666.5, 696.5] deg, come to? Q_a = 1.72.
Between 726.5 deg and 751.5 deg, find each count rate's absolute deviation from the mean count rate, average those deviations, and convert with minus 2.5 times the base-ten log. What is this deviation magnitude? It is 1.1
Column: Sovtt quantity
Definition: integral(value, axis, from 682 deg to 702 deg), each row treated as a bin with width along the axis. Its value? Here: 1247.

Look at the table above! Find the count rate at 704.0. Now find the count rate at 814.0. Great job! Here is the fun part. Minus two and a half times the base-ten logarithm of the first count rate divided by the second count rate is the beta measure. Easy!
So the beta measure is -0.023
